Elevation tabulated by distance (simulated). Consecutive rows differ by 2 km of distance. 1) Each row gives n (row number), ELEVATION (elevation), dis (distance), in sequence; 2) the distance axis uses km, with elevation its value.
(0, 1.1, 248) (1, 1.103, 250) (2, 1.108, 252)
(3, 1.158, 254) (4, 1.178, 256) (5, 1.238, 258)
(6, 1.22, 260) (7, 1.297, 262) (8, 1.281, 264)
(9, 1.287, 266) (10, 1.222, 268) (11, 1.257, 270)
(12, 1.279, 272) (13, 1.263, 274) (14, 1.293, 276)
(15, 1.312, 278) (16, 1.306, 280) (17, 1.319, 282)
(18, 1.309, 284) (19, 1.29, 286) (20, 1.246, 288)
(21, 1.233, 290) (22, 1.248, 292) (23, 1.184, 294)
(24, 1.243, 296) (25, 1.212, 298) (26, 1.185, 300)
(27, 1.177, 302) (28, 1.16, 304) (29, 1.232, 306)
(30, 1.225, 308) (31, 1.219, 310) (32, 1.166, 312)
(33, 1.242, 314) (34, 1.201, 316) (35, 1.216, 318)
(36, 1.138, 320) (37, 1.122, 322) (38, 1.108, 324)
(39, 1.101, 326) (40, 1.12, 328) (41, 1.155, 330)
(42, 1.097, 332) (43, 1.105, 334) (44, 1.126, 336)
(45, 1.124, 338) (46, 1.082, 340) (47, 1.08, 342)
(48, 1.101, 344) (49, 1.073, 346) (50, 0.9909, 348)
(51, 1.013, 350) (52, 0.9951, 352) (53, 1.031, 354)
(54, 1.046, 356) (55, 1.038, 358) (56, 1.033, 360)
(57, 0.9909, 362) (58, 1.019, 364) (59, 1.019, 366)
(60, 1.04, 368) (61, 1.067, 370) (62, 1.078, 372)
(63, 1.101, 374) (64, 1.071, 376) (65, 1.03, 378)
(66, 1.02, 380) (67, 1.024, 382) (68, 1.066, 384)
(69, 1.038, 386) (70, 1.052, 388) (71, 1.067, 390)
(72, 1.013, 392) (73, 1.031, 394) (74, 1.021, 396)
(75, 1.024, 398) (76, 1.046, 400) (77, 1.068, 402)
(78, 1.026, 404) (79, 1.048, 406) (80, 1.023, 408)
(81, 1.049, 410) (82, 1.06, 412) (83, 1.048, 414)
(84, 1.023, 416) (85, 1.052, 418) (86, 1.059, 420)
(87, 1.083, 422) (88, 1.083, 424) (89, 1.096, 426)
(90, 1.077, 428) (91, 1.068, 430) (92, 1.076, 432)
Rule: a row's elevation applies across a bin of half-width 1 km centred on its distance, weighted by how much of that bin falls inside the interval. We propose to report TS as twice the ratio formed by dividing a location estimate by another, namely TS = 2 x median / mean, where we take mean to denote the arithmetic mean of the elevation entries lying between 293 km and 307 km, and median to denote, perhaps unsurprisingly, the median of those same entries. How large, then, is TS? 1.977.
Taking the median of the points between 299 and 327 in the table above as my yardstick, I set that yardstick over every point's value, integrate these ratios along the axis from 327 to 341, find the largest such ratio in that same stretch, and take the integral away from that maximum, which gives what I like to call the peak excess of -14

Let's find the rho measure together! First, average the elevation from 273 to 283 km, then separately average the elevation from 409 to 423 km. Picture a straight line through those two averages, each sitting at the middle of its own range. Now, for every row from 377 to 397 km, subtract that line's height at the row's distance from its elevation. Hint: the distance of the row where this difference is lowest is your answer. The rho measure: 380 km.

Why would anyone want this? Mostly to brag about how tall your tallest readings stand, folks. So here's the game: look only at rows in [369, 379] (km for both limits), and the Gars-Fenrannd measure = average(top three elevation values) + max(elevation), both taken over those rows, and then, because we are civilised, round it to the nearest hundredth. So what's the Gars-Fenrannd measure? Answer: 2.18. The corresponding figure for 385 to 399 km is 2.12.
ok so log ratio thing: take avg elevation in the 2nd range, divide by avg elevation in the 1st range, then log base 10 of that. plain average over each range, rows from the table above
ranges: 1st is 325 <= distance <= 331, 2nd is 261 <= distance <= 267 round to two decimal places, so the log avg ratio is 0.06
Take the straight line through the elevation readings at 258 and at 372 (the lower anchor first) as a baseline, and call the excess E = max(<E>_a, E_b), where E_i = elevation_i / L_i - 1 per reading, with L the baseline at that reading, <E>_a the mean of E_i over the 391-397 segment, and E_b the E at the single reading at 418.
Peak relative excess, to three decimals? 0.038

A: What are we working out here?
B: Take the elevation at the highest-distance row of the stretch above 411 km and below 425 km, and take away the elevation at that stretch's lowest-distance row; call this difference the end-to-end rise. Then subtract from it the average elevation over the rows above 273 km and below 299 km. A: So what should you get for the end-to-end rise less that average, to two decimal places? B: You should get -1.24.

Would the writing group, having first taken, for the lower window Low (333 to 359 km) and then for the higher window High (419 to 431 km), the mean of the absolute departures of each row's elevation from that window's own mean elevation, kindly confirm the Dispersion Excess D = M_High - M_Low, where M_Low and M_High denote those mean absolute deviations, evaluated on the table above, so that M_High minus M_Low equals -0.030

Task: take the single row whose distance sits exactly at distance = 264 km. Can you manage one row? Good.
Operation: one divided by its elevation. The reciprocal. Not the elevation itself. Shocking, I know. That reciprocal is 0.78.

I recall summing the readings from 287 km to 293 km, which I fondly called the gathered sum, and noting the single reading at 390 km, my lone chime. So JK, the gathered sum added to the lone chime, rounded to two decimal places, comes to 4.79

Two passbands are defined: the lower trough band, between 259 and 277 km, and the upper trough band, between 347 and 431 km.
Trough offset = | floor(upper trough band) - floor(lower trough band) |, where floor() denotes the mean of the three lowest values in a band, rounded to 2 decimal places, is 0.24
